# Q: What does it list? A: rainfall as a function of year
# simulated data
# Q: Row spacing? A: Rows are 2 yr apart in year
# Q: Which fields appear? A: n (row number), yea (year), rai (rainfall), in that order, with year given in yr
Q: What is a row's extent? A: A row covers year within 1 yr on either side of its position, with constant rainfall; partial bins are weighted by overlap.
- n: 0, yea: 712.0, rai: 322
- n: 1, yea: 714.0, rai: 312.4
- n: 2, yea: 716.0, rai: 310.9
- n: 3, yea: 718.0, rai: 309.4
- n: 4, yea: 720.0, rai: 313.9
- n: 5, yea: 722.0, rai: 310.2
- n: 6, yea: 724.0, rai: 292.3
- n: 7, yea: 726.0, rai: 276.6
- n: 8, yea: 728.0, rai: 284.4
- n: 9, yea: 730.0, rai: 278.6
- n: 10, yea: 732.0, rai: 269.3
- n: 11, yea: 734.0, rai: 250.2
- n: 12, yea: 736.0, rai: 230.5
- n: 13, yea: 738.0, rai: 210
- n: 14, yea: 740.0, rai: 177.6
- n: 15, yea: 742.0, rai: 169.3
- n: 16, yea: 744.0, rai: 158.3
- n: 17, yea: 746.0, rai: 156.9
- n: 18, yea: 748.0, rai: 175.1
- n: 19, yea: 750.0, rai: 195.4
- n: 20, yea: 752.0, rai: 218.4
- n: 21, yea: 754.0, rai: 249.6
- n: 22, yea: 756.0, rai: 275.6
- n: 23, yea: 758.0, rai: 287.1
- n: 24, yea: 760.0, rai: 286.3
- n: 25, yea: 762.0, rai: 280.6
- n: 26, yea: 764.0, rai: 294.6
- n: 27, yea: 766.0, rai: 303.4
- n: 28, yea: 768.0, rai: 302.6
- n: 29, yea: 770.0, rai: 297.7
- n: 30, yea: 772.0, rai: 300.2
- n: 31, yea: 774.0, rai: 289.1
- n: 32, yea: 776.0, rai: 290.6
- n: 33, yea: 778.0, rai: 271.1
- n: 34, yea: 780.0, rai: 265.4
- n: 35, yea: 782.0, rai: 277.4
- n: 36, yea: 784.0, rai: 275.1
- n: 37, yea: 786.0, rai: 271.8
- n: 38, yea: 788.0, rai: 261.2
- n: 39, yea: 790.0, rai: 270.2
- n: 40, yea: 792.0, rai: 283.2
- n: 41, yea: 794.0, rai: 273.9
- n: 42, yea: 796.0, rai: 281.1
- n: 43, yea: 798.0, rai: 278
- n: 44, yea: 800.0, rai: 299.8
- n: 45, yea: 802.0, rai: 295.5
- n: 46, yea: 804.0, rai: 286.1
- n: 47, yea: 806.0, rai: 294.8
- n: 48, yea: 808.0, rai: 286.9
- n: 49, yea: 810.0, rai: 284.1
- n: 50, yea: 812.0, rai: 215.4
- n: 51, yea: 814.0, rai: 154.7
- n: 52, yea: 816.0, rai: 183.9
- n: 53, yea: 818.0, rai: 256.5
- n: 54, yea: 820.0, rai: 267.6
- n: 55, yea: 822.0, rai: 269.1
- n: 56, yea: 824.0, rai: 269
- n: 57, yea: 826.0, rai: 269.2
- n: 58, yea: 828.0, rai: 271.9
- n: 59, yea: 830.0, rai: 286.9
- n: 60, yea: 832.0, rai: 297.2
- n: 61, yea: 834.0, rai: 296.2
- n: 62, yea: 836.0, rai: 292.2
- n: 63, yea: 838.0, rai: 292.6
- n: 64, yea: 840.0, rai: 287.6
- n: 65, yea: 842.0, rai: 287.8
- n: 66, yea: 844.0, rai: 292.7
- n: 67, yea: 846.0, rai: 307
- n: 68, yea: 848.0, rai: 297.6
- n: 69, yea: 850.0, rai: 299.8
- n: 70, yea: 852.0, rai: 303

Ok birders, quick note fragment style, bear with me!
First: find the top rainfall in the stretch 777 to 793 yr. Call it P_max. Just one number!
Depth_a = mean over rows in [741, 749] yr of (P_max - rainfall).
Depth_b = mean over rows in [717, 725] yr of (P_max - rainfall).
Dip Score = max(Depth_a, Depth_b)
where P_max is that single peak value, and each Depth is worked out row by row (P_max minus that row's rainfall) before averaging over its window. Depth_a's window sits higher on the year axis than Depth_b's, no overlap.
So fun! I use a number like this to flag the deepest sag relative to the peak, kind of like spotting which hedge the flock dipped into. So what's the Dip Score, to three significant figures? 118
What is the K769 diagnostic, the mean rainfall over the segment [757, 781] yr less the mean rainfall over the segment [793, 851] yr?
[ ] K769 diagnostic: 14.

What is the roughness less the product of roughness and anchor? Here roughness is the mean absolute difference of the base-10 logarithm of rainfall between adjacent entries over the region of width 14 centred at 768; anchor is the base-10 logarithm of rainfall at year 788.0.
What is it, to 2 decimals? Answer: -0.01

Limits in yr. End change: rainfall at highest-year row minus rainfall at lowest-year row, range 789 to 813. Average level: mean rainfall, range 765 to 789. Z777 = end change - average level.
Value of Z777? -339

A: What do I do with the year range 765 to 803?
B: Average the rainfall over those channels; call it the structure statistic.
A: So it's 284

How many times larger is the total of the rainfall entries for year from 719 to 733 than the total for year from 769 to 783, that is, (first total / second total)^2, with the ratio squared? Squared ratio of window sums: 1.03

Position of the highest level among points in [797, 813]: 800.0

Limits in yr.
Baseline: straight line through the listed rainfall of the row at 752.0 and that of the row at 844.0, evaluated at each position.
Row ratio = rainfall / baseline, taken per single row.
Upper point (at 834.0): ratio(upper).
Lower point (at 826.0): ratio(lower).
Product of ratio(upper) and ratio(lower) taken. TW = 1.0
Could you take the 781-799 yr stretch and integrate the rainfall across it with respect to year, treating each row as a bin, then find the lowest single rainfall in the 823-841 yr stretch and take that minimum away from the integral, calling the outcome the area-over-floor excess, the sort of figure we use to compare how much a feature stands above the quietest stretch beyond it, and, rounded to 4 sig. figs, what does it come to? 4675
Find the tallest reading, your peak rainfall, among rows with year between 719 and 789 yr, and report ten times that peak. 3139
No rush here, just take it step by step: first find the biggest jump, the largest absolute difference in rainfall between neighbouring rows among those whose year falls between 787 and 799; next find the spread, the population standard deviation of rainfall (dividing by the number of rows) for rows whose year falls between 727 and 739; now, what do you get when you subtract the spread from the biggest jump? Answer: -14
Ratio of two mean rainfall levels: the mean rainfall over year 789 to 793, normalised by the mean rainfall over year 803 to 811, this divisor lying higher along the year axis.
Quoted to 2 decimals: 0.96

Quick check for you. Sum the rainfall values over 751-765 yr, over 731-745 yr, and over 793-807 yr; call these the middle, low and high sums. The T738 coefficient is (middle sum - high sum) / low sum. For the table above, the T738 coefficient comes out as -0.1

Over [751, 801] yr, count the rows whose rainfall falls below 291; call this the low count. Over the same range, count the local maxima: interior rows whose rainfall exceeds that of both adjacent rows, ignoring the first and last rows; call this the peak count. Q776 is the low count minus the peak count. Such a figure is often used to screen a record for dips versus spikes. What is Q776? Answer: 12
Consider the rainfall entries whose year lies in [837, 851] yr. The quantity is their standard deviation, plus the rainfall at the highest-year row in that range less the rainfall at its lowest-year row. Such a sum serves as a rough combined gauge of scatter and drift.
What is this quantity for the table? 14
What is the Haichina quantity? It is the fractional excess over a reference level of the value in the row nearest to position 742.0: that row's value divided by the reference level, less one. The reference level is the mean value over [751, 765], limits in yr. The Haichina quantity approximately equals -0.37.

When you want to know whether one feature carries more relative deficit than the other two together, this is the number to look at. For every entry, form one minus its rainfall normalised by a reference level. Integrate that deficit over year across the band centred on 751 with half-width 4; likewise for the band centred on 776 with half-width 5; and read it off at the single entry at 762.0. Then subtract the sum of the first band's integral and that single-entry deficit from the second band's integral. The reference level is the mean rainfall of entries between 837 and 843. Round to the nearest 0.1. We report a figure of -2.0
